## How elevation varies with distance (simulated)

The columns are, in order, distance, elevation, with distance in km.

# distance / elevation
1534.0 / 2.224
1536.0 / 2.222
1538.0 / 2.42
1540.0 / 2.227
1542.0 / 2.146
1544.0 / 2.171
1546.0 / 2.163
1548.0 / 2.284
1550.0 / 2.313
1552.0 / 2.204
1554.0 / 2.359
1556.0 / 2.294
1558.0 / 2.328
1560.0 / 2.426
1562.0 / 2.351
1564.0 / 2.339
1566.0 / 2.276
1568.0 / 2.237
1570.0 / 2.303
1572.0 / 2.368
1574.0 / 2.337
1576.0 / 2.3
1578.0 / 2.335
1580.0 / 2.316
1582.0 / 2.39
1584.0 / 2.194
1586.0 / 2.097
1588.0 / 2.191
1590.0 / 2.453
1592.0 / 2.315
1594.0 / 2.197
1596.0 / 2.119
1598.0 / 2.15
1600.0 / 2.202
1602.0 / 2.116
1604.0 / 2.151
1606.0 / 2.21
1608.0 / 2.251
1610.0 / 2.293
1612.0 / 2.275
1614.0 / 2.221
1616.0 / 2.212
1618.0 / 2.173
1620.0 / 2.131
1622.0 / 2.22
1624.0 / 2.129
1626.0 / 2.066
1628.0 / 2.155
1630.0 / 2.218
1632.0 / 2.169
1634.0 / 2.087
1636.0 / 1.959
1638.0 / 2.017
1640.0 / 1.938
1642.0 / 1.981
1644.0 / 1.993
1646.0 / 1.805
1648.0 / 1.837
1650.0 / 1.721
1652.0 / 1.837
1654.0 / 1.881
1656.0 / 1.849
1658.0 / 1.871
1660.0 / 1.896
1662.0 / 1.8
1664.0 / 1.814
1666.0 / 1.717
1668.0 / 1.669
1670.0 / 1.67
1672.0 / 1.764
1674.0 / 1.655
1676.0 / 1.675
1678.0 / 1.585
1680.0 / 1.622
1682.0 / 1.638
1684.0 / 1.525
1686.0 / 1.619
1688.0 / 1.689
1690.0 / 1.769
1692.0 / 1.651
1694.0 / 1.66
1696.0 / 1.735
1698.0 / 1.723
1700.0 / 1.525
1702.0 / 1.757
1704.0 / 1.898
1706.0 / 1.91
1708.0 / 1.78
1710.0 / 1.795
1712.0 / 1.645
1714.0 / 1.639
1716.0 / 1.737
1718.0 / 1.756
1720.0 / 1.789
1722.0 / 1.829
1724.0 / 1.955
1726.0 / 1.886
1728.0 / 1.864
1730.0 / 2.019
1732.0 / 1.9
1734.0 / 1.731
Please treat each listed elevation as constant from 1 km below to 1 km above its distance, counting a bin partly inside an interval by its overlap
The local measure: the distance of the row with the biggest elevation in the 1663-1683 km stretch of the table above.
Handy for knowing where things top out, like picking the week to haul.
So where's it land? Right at 1664.0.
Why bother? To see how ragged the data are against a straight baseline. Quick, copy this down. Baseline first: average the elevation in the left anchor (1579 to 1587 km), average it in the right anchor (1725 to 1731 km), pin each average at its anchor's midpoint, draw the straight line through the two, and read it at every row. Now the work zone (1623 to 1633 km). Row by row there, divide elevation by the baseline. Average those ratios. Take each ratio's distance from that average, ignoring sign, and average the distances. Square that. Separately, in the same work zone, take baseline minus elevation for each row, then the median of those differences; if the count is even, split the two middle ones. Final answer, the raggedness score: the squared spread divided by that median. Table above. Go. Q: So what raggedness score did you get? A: -0.064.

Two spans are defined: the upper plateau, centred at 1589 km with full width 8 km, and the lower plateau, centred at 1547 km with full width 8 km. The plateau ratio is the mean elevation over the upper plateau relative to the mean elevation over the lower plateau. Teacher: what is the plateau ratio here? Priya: 1.01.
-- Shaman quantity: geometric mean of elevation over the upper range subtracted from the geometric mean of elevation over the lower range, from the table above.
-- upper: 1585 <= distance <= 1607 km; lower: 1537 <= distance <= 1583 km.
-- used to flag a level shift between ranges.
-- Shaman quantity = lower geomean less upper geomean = 0.1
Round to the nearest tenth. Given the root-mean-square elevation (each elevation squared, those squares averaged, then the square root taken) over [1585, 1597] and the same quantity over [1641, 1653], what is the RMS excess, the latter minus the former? -0.4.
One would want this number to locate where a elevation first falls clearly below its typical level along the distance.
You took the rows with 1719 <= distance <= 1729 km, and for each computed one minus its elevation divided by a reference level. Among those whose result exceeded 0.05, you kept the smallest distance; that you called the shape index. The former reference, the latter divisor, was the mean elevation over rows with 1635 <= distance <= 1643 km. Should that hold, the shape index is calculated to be 1720.0 km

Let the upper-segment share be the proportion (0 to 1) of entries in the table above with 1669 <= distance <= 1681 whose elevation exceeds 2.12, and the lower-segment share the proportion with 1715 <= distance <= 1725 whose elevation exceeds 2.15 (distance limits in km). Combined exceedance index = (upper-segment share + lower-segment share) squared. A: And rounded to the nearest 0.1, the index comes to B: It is 0.0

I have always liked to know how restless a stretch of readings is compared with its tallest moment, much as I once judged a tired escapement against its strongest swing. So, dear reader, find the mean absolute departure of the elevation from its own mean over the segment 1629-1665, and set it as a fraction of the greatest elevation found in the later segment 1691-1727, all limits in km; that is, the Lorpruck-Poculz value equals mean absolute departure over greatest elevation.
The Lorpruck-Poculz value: 0.054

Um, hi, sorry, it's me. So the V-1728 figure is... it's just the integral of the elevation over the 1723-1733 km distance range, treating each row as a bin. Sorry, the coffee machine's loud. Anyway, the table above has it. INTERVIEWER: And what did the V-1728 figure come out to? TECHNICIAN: 19.2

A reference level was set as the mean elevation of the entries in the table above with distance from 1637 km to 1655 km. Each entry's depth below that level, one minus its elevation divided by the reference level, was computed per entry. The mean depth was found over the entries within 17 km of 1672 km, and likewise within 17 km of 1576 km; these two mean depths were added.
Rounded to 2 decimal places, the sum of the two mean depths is -0.13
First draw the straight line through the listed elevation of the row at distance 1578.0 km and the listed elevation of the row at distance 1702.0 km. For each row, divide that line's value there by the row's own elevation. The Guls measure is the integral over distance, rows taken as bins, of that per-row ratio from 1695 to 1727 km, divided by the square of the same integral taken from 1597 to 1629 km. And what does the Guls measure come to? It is 0.0307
